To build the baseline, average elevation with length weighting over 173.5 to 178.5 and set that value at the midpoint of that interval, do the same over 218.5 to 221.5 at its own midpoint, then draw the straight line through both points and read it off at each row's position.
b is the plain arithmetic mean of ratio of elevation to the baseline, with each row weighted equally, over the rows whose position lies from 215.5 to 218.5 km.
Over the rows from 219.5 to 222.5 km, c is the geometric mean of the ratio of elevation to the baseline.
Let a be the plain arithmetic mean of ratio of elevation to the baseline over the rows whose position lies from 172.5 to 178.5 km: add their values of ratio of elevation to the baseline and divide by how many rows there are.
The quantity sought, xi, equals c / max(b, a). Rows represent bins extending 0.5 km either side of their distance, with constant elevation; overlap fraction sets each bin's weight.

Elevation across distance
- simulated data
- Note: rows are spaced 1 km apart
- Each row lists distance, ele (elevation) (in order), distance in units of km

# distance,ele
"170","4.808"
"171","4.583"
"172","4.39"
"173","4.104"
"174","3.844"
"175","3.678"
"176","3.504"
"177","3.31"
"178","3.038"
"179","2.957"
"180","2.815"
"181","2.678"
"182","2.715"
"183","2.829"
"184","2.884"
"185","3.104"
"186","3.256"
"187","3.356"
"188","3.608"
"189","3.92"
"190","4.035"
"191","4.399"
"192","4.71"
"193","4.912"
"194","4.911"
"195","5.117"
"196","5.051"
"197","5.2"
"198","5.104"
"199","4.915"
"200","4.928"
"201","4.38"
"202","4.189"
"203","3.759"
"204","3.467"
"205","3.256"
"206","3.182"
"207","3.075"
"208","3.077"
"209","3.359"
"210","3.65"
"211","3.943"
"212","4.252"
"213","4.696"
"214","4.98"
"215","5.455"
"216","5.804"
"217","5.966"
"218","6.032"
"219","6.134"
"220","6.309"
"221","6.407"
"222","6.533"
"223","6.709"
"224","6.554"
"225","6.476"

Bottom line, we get 1.0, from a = 1.0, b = 0.97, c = 1.01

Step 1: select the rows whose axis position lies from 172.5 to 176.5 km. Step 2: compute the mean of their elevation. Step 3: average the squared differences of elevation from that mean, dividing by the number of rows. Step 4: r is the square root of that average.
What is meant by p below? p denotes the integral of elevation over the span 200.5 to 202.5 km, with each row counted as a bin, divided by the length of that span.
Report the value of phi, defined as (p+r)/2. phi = 2.3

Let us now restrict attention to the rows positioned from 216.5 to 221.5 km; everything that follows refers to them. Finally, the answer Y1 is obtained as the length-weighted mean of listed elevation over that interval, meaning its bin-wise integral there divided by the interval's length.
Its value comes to 6.2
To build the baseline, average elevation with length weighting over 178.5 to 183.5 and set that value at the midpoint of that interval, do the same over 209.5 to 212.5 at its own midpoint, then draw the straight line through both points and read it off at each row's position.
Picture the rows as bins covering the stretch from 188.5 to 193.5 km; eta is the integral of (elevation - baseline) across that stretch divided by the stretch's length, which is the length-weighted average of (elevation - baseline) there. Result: 1.2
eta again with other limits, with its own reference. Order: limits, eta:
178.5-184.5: 0.0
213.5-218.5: 1.5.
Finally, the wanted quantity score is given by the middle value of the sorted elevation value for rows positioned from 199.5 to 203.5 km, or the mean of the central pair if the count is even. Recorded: 4.3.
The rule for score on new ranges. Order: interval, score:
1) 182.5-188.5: 3.2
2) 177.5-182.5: 2.8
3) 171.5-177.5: 3.8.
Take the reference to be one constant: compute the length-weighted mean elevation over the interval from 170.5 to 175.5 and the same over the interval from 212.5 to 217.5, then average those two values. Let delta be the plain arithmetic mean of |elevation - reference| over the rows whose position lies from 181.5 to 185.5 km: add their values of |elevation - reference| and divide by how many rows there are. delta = 1.9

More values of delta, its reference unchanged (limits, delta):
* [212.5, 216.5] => 0.5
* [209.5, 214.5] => 0.5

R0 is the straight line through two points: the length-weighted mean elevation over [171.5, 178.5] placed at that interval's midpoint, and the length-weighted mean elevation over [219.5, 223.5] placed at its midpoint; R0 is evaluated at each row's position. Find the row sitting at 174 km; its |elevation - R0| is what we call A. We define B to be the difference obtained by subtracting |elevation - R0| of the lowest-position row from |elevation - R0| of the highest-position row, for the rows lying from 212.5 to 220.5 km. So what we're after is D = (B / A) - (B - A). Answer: -4.3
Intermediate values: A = 0.21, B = -1.2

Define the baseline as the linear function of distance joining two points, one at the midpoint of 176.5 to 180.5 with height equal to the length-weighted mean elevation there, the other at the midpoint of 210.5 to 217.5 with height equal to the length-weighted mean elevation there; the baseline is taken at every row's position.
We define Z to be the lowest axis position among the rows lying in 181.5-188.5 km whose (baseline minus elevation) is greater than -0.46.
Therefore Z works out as 182 km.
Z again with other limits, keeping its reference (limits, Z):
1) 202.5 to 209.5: 203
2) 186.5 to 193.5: 187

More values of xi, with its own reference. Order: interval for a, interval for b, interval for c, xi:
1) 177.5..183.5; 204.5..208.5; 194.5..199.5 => 1.4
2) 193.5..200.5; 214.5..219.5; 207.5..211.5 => 0.6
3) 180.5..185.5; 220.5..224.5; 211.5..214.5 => 0.8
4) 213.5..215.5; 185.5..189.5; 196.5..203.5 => 1.0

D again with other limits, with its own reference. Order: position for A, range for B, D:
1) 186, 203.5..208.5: 1.0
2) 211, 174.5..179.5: 1.5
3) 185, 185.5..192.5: 1.4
